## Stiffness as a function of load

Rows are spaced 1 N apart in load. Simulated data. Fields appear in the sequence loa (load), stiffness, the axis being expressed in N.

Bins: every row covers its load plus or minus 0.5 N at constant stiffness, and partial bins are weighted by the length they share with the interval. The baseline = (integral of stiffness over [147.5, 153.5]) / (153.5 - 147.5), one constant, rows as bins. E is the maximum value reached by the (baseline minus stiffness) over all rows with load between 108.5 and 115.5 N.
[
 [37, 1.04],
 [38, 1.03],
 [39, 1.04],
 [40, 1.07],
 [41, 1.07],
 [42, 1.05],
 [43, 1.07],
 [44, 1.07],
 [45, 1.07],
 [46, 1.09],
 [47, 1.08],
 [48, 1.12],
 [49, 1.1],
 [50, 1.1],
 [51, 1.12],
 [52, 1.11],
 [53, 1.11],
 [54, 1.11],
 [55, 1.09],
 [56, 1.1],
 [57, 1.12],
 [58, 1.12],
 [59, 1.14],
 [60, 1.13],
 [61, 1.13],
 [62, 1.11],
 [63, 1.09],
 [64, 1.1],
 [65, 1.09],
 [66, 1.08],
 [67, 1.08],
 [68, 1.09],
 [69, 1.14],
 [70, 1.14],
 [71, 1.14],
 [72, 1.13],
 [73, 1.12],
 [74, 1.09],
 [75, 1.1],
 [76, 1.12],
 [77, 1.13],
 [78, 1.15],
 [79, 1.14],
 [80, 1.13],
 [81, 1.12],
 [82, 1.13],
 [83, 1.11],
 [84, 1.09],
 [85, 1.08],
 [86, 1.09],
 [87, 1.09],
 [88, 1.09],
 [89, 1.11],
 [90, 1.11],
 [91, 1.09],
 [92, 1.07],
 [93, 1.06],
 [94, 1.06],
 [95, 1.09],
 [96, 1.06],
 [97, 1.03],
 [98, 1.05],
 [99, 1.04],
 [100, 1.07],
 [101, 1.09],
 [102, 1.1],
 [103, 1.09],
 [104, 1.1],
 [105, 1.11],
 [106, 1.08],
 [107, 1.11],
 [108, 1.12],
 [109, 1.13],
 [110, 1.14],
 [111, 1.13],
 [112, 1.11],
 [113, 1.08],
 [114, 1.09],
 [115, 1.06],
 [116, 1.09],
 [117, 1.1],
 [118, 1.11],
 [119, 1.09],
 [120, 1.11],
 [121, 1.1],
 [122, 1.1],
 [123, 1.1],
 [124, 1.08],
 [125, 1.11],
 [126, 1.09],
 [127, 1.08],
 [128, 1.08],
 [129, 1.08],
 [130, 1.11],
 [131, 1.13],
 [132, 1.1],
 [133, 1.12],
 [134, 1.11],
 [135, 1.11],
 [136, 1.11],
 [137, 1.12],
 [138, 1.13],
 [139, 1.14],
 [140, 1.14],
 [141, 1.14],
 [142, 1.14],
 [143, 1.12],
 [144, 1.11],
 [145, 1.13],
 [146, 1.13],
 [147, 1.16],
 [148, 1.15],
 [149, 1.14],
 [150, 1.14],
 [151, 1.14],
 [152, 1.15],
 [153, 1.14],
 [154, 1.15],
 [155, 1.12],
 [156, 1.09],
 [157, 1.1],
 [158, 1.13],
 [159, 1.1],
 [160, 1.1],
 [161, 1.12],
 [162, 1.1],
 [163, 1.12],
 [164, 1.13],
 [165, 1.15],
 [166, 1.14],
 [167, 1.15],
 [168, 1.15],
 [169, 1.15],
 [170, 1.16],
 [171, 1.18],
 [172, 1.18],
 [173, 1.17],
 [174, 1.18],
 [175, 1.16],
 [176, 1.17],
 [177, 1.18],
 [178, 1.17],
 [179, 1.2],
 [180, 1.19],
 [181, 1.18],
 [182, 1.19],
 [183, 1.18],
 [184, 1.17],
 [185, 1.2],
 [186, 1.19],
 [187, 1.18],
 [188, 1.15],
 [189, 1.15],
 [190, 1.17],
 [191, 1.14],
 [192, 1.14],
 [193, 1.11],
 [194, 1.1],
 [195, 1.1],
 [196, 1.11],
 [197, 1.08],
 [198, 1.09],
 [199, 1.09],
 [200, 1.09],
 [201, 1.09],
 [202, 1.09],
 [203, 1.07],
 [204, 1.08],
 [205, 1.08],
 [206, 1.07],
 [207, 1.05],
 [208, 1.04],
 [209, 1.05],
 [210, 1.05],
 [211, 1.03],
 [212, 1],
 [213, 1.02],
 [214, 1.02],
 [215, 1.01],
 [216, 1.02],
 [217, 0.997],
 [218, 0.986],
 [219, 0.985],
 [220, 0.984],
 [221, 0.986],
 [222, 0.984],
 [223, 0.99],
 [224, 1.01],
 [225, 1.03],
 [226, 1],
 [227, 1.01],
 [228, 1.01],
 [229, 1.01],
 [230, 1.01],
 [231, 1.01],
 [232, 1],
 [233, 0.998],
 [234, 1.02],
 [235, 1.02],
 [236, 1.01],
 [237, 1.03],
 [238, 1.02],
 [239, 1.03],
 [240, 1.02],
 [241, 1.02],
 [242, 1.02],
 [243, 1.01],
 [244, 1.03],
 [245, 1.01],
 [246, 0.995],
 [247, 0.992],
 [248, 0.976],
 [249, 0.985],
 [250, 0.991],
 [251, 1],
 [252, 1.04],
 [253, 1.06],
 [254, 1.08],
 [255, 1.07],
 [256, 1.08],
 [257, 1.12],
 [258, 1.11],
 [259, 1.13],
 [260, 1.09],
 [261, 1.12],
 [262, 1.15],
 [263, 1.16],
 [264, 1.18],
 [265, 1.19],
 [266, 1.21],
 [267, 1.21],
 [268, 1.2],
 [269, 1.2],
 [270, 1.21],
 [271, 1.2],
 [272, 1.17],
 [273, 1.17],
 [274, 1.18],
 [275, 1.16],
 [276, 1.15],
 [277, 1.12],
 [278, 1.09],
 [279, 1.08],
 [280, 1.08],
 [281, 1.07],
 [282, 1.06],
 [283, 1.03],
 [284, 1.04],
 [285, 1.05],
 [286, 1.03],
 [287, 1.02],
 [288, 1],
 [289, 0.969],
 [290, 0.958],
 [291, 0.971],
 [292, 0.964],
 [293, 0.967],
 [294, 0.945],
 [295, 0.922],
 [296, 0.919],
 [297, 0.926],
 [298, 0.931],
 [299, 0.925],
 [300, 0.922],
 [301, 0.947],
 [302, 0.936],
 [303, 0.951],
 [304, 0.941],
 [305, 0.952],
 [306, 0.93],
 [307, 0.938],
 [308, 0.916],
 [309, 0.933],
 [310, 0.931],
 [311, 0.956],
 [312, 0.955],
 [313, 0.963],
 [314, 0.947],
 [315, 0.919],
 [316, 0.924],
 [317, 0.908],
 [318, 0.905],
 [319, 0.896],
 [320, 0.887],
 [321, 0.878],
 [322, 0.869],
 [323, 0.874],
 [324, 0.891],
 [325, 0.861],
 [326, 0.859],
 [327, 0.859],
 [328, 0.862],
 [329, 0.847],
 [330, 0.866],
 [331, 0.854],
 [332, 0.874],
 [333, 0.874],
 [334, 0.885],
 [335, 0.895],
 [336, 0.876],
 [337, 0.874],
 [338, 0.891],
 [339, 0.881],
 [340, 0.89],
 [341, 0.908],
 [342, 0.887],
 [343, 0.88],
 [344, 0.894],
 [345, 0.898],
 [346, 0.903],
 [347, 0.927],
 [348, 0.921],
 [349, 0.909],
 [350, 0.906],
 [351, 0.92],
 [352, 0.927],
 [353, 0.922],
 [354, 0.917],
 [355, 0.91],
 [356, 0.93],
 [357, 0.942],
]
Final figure 0.083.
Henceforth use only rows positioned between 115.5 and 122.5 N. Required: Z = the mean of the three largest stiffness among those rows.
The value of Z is 1.11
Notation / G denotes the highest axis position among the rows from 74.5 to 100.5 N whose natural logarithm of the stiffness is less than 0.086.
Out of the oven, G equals 100 N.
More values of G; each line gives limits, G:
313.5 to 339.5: 339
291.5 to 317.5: 317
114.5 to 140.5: 129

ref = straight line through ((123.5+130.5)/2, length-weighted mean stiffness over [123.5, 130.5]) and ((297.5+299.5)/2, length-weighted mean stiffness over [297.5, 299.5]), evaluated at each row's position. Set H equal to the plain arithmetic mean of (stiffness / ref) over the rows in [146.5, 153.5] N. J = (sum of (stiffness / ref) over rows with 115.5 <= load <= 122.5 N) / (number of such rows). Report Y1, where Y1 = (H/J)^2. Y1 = 1.15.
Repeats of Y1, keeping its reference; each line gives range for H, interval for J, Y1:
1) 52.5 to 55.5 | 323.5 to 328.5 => 0.98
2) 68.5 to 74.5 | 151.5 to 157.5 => 0.87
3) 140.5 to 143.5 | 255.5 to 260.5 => 0.85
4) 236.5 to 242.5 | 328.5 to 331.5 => 1.19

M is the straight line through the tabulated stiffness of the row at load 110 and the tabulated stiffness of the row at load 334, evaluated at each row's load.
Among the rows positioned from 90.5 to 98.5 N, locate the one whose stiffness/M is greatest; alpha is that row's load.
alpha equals 95 N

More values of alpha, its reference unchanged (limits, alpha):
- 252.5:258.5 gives 257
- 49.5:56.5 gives 51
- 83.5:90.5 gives 90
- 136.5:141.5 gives 141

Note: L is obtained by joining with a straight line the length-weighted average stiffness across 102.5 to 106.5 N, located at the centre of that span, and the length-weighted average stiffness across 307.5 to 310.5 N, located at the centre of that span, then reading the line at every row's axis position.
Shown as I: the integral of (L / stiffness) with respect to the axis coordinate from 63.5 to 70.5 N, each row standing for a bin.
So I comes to 7.15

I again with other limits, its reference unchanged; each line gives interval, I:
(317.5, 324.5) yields 7.25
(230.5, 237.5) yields 6.83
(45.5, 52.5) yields 7.24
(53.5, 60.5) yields 7.12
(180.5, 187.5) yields 6.09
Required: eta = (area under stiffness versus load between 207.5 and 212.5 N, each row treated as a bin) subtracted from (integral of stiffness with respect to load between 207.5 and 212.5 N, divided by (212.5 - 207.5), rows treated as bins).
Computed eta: -4.14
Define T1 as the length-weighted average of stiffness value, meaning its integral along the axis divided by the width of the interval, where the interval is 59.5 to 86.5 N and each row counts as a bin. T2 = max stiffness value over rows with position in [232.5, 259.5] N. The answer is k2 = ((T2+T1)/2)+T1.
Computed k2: 2.23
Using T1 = 1.11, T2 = 1.13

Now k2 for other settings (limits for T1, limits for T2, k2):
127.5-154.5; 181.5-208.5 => 2.29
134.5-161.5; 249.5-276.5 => 2.30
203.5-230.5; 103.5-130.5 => 2.10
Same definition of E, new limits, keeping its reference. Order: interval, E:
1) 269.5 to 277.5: 0.023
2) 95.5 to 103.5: 0.113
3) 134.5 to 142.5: 0.033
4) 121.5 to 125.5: 0.063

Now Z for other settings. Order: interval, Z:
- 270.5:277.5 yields 1.18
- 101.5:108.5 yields 1.11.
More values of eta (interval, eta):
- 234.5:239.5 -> -4.09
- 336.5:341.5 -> -3.56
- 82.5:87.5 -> -4.37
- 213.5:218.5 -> -4.03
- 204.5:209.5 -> -4.23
